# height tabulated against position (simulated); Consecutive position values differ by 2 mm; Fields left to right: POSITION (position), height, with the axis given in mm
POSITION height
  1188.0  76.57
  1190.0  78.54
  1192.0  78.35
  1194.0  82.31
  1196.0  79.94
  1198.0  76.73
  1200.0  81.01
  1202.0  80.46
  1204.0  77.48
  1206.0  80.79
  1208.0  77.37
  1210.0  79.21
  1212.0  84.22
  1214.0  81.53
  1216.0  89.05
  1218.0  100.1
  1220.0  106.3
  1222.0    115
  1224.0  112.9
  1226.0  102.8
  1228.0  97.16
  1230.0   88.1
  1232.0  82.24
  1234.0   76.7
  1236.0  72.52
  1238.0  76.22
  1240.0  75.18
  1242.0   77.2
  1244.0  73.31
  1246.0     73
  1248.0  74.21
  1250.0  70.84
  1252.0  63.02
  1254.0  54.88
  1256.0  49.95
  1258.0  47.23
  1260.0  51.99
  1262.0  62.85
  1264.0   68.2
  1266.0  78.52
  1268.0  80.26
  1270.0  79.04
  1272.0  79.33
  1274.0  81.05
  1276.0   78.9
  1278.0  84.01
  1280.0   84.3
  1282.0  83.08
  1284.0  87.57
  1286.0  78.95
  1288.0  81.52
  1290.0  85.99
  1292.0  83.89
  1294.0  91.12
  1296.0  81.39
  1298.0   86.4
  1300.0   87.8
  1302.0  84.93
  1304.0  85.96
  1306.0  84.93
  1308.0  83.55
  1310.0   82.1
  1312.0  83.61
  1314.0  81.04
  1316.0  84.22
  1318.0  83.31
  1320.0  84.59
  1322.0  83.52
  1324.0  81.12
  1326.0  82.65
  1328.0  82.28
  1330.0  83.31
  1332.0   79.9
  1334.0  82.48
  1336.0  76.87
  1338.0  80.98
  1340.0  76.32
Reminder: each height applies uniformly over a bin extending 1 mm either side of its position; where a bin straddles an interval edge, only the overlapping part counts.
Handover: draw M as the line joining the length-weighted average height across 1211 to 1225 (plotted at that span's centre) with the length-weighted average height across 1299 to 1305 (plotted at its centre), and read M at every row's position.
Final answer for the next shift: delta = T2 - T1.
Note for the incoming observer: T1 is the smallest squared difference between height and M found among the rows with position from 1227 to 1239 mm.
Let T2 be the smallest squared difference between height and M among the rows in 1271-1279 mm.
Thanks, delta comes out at 33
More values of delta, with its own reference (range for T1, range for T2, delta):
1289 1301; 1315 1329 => 0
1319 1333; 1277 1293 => 2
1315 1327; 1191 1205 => 385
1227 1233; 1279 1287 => 2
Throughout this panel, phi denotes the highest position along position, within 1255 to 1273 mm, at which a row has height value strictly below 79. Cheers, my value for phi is 1266.0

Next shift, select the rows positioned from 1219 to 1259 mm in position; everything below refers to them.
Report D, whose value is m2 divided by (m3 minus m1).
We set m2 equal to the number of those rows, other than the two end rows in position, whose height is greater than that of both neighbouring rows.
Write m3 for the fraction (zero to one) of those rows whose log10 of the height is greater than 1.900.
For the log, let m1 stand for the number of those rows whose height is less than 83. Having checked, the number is -0.3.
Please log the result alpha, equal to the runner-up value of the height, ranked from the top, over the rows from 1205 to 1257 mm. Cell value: 112.9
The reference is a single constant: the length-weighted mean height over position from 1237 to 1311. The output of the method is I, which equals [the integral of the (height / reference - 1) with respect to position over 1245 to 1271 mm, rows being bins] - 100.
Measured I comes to -104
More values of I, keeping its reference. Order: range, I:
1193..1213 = -99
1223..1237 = -97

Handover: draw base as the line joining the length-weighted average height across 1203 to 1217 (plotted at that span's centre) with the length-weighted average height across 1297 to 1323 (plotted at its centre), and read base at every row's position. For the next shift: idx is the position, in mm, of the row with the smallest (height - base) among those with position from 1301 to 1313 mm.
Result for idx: 1310.0 mm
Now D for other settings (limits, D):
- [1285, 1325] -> -1.4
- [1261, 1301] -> -0.6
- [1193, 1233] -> -0.4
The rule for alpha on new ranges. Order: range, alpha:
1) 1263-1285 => 84.3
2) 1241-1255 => 74.21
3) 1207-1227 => 112.9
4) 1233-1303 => 87.8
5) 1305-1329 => 84.59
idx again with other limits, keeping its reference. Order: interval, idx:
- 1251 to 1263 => 1258.0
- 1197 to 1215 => 1198.0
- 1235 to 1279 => 1258.0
